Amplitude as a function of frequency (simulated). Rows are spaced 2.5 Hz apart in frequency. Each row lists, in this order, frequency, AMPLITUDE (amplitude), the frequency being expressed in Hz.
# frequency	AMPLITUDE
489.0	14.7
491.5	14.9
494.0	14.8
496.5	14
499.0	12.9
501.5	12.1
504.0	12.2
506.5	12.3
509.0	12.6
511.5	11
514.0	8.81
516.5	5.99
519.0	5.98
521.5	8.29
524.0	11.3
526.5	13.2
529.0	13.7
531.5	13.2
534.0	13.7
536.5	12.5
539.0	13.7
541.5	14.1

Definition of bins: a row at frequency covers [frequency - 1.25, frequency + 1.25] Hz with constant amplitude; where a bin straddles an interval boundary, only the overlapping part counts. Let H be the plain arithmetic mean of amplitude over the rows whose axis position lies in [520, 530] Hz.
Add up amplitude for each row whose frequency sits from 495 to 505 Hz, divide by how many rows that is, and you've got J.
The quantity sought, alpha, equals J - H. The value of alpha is 1.2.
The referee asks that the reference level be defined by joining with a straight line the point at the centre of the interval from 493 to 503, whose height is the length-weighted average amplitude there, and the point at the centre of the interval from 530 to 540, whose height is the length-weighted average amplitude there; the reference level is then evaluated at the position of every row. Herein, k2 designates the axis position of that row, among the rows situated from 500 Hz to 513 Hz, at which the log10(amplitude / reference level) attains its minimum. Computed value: 511.5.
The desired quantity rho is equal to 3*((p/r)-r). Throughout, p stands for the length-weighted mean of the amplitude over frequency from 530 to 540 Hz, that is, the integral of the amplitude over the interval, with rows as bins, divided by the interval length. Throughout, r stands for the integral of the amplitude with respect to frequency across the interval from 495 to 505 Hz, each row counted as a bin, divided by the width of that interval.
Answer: -35.5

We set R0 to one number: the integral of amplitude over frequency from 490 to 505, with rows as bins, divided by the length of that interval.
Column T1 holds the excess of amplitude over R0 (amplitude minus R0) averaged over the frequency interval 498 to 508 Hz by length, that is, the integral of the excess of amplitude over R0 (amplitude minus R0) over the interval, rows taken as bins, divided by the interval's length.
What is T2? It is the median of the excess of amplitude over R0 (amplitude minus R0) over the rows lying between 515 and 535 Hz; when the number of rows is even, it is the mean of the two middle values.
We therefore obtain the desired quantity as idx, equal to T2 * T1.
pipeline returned 1.5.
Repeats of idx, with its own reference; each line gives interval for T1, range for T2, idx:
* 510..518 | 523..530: 1.6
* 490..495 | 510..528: -6.2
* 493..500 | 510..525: -1.9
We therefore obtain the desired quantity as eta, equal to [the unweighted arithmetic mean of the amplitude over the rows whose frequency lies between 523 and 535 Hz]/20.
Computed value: 0.65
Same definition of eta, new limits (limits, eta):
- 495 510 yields 0.63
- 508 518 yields 0.48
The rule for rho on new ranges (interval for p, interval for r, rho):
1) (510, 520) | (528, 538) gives -38.0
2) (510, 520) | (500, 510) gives -34.9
